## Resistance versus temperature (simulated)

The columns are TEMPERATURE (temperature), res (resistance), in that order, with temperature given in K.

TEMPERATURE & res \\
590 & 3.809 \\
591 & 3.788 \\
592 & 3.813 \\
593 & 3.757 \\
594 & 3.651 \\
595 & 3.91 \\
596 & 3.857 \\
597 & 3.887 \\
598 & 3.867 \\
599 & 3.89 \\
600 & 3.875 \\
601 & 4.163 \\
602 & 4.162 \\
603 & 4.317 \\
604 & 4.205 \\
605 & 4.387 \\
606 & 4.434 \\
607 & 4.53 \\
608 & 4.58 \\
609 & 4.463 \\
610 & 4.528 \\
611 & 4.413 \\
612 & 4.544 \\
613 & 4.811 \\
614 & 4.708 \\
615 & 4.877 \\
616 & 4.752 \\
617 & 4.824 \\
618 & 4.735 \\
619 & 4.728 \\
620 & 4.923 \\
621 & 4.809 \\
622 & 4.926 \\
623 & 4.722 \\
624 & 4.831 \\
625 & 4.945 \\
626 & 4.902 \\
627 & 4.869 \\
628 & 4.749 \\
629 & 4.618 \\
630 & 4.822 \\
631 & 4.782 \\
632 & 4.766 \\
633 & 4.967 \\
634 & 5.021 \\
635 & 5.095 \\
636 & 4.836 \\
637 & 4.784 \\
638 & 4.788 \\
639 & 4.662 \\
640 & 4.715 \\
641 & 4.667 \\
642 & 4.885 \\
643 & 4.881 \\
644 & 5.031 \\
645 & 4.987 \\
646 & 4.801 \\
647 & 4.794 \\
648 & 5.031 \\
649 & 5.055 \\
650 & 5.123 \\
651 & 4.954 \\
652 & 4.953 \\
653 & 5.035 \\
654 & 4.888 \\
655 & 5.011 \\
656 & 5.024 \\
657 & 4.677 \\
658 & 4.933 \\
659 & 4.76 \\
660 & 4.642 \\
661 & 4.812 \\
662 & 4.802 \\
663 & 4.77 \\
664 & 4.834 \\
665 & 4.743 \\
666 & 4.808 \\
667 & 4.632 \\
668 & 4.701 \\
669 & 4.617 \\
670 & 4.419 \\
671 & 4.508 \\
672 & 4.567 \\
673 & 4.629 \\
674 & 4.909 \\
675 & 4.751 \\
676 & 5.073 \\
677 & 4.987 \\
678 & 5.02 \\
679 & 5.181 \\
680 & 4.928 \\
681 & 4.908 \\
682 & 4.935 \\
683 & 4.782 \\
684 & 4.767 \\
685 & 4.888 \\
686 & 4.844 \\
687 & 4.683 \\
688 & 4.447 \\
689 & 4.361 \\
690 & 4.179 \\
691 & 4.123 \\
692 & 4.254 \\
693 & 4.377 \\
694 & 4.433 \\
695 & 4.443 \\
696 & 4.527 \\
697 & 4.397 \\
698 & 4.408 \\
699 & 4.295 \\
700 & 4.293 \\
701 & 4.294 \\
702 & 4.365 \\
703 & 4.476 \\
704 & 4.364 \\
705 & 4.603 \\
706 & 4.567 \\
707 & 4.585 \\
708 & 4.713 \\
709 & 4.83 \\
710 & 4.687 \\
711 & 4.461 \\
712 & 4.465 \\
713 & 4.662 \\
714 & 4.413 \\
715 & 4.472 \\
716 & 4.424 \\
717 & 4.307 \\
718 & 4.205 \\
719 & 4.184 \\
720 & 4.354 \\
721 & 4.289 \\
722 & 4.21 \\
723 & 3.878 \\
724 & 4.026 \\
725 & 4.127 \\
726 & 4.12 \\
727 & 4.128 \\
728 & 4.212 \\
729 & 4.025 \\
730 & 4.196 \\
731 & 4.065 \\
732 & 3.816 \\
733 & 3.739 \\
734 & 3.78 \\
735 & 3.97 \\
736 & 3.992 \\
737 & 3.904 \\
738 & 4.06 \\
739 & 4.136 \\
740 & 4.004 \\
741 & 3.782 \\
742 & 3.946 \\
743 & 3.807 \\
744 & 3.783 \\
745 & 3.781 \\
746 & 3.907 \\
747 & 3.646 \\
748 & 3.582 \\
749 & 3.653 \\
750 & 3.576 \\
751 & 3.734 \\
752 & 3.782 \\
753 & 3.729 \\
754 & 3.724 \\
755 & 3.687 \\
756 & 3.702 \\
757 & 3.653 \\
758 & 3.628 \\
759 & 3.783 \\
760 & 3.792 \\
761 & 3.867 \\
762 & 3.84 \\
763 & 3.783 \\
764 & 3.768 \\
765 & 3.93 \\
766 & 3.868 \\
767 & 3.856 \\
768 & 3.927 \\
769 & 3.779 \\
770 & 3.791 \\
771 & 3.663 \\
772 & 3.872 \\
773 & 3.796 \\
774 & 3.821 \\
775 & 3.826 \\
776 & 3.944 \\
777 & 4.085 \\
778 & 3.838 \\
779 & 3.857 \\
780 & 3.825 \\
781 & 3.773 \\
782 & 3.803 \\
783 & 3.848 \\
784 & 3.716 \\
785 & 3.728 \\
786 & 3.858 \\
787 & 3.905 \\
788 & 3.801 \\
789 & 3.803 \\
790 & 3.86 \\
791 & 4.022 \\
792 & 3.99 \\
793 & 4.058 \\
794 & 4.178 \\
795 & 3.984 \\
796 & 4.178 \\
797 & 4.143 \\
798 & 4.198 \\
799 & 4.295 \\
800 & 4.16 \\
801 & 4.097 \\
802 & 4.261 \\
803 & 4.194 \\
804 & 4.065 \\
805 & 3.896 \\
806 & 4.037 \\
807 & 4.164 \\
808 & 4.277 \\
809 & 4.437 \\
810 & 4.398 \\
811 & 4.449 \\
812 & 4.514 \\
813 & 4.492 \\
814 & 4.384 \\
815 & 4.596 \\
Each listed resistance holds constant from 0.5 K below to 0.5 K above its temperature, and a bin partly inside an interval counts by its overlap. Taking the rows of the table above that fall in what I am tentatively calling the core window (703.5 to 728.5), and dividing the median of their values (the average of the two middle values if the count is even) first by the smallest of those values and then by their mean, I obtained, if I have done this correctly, 0.26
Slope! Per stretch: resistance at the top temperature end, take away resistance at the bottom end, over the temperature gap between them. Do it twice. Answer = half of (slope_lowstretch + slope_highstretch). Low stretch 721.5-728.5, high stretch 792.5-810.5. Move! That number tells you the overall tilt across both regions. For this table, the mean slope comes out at 0.010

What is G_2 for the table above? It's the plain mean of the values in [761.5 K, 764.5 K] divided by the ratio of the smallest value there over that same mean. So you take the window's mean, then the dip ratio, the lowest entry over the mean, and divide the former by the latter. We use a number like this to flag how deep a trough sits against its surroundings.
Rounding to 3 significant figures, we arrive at 3.83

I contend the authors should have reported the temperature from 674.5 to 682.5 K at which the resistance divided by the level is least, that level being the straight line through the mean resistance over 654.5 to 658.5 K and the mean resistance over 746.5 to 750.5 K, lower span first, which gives 675 K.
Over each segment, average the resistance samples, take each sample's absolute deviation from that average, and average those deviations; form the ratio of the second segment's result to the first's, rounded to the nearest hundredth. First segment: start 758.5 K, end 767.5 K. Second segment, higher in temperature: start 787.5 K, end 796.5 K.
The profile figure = 2.46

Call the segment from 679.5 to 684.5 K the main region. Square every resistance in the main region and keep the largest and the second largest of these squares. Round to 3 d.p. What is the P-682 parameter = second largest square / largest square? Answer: 0.997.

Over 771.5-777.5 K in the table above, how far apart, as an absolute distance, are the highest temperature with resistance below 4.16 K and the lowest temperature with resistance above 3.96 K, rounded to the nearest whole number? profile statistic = 0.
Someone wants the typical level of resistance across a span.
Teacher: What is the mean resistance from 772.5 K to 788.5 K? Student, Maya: 3.84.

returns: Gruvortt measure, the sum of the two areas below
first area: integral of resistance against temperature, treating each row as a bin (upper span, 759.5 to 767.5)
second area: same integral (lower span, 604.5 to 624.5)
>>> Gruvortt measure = 124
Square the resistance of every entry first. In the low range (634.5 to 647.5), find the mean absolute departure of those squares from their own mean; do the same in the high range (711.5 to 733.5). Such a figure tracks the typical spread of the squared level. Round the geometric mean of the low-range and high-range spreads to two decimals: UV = 1.20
